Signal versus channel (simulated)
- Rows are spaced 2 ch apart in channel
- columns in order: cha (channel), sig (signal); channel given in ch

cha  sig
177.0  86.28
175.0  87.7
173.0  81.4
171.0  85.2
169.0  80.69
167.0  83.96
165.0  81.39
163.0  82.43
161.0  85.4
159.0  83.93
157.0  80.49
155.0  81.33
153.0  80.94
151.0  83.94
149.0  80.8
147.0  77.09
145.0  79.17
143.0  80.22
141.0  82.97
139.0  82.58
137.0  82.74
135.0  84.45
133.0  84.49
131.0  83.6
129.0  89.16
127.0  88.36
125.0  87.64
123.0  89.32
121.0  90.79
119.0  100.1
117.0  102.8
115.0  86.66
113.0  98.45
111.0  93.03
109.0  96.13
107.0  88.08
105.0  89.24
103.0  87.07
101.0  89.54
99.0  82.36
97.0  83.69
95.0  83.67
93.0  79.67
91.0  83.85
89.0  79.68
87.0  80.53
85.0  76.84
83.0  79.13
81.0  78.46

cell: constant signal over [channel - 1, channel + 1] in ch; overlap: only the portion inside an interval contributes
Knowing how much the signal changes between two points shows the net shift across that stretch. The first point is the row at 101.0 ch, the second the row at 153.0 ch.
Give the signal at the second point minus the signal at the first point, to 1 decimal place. -8.6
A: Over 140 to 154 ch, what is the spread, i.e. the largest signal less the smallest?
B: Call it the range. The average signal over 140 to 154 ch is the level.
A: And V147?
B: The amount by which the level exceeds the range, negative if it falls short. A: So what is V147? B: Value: 73.9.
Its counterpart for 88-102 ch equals 73.3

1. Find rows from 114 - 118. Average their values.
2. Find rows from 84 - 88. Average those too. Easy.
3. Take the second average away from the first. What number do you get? 16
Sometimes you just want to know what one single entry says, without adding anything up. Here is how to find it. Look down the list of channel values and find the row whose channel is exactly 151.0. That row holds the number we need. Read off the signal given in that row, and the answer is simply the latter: 83.94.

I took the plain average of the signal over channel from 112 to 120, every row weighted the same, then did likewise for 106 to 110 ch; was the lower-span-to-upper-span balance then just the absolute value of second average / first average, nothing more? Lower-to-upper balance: 0.95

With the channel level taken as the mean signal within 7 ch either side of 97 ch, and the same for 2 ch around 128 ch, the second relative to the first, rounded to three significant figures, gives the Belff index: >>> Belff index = 1.05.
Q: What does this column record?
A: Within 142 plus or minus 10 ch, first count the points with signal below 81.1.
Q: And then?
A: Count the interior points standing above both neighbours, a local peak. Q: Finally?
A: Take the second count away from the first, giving 3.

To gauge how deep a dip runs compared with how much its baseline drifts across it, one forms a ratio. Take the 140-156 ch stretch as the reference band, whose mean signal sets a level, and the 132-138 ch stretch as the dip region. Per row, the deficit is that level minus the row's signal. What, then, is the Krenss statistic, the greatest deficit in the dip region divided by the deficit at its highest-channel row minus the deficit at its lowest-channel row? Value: -1.1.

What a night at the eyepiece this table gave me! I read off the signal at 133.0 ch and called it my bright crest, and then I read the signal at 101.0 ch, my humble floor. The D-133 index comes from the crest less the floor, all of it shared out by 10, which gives -0.5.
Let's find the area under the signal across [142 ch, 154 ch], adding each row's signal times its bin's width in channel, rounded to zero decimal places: 964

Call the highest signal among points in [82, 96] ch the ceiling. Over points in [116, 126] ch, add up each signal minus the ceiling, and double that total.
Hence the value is 103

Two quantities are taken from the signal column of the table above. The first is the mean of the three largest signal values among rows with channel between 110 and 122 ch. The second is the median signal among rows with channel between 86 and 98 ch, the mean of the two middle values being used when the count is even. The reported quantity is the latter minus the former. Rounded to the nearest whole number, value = -18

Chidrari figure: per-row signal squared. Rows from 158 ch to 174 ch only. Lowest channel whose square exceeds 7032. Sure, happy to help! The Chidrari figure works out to 159.0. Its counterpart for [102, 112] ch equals 103.0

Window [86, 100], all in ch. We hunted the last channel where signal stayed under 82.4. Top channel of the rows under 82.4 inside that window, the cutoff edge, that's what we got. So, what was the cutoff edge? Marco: 99.0 ch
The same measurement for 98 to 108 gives 99.0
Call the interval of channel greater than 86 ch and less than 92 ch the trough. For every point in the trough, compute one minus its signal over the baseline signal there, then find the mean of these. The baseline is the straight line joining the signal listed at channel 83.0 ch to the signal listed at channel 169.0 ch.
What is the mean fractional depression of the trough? -0.027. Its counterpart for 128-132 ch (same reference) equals -0.080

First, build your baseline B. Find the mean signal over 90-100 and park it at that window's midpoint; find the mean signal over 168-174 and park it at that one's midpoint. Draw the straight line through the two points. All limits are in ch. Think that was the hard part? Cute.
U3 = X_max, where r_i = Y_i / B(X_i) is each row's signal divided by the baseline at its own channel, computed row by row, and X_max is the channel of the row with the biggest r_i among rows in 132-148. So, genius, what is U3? 133.0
